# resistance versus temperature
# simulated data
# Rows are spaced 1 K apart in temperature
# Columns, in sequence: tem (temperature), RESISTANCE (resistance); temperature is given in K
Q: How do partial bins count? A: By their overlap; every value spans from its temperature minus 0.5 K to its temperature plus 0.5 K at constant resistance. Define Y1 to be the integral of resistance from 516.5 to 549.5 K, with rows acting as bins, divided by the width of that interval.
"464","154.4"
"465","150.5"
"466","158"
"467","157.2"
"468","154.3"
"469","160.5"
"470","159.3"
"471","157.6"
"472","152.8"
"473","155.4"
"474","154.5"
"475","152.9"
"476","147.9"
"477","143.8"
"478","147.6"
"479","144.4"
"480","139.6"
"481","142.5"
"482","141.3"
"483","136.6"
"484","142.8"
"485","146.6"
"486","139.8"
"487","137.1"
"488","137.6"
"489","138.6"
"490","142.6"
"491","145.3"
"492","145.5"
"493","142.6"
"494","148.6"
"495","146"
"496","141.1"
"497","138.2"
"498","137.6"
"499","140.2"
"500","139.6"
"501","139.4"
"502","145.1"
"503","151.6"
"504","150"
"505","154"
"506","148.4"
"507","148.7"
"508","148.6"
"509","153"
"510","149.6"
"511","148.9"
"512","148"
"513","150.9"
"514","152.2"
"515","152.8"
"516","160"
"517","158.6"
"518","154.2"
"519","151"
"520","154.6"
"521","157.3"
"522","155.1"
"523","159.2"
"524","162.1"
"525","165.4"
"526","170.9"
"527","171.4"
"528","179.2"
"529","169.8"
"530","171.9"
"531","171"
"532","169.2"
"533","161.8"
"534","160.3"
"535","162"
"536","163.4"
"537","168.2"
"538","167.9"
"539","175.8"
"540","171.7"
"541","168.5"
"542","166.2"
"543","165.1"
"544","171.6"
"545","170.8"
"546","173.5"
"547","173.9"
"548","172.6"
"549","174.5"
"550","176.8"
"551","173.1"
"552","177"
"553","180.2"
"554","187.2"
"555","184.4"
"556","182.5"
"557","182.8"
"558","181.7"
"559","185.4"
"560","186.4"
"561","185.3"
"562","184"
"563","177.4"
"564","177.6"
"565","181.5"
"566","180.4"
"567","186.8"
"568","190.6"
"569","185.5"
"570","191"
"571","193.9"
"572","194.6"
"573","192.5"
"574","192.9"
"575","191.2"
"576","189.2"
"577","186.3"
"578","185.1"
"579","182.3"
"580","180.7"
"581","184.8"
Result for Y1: 166.3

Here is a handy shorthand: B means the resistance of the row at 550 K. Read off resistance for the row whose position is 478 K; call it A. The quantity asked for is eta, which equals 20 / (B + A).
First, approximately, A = 147.6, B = 176.8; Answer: 0.062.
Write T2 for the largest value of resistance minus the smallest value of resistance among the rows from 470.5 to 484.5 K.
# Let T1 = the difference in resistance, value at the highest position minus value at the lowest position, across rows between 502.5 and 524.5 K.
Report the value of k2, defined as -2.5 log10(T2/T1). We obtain -0.8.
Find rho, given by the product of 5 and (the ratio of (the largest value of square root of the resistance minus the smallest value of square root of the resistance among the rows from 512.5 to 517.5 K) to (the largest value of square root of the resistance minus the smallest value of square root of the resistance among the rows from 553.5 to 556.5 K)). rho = 11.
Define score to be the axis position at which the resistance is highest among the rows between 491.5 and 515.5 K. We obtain 505 K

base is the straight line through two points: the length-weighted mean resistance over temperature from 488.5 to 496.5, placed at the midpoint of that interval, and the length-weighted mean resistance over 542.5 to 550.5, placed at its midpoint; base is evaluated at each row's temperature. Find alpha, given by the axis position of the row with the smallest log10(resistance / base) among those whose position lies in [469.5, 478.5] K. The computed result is 477 K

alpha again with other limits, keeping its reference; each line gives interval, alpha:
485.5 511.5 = 498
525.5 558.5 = 534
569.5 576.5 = 576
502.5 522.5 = 519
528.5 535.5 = 534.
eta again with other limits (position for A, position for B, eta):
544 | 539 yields 0.058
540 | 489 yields 0.064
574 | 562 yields 0.053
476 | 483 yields 0.070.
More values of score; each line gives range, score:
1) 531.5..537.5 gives 532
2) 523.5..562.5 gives 554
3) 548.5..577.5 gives 572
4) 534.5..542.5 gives 539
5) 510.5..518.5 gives 516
